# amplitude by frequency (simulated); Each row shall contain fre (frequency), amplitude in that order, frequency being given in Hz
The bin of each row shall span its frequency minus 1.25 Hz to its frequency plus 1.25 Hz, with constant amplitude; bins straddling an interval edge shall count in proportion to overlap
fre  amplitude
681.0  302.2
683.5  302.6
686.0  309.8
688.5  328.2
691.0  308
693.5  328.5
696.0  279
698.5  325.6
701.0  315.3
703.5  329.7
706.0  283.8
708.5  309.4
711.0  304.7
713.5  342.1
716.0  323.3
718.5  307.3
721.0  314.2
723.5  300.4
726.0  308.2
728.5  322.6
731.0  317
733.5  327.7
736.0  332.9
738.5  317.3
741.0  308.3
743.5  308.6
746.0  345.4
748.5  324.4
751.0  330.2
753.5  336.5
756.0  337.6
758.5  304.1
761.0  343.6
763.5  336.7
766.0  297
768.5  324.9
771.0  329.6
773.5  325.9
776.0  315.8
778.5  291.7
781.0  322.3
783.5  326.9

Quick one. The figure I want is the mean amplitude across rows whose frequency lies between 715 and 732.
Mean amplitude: 313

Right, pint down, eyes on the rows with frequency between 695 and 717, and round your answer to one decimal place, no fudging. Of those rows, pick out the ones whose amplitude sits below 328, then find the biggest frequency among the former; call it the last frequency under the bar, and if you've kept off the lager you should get 716.0 Hz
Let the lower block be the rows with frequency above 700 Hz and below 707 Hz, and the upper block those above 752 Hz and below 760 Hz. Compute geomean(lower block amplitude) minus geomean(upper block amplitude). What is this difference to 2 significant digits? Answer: -17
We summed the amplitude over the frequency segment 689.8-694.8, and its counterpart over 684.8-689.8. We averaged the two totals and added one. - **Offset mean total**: 638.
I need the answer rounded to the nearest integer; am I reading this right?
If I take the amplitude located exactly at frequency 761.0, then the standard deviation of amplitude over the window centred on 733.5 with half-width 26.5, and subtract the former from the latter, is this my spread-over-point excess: -330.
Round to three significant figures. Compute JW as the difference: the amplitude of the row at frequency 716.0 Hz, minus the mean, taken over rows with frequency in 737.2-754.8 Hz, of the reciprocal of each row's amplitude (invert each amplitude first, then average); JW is 323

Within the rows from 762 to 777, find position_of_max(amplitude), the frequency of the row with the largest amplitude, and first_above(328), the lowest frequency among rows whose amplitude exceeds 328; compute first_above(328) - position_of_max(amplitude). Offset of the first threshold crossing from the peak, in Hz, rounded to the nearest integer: 0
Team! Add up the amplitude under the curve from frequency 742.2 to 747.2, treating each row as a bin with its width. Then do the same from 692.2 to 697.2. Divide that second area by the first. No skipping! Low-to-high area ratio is 0.93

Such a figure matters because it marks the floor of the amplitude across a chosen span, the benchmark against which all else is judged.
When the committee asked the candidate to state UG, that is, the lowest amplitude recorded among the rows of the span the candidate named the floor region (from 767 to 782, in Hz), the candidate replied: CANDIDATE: 291.7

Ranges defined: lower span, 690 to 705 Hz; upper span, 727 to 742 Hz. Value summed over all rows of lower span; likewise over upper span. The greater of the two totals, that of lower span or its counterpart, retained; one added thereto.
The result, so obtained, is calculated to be 1927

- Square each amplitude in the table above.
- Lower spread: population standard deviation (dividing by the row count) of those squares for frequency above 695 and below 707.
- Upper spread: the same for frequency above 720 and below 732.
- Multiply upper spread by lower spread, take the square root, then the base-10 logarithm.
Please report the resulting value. 3.89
